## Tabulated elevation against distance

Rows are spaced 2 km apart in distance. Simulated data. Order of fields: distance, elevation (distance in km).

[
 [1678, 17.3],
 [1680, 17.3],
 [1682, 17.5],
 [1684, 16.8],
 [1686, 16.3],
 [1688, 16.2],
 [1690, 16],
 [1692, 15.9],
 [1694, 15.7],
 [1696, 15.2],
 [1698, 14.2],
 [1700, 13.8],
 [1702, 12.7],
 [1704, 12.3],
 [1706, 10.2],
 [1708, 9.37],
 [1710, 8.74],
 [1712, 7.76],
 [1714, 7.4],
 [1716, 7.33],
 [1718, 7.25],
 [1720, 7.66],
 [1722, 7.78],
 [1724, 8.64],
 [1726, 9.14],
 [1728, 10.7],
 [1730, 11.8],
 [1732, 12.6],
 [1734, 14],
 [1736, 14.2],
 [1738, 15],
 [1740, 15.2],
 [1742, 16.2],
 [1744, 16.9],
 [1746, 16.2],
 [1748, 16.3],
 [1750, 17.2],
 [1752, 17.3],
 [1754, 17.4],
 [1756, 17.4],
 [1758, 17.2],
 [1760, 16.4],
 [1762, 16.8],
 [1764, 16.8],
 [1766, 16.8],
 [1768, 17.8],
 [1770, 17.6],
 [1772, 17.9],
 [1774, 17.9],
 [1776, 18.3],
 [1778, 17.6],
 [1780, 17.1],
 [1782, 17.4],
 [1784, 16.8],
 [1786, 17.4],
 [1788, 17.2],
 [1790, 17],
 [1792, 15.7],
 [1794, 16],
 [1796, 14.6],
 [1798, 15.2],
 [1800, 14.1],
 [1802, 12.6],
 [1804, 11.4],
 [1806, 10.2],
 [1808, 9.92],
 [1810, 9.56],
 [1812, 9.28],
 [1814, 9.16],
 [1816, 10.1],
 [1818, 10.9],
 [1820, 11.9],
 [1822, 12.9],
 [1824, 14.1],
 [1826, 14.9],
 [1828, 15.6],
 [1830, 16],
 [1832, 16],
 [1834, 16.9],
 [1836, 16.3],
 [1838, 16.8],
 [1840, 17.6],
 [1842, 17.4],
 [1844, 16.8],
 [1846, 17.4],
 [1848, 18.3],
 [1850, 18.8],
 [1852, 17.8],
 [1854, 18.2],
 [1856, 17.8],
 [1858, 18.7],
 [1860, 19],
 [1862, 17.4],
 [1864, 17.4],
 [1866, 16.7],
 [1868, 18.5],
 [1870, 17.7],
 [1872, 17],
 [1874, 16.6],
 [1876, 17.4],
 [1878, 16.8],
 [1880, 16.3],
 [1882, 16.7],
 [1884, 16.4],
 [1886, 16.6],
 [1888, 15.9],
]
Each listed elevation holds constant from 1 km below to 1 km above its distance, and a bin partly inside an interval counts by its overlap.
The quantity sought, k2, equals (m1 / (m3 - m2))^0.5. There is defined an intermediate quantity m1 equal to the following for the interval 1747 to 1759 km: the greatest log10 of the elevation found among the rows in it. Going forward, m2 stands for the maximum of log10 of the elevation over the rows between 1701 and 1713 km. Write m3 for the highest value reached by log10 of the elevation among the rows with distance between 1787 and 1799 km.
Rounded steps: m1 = 1.241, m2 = 1.10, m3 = 1.24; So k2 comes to 3.1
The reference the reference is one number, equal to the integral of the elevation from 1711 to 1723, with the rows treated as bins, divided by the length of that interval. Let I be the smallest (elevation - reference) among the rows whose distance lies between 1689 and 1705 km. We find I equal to 4.8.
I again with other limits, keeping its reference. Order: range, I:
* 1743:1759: 8.7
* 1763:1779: 9.3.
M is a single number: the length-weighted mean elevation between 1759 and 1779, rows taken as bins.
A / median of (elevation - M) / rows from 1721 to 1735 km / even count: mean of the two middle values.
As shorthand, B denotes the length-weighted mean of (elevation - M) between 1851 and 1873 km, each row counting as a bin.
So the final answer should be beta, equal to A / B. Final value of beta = -15.0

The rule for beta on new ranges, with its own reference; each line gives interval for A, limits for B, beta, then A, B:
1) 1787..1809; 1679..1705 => 1.4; -3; -2.0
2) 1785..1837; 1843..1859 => -5.2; -3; 0.6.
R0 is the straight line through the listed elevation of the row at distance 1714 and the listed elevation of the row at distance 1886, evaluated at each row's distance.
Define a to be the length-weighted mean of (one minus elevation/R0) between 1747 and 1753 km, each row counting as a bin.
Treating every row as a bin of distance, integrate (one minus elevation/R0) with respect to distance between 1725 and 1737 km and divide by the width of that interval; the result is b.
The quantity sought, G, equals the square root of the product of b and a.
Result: 0.6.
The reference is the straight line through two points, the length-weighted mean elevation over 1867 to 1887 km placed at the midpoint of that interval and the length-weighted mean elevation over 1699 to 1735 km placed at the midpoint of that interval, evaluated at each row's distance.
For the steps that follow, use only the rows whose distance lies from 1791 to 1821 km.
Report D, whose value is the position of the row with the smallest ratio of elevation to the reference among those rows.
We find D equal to 1814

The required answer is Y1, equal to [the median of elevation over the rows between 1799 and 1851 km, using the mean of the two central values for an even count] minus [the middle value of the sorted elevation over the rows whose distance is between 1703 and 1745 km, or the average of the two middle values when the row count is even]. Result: 4.3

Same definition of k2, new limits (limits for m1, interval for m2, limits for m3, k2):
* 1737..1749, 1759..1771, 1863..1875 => 8.6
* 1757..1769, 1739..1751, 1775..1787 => 6.8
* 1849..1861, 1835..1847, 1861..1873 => 7.7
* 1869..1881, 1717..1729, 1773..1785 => 2.3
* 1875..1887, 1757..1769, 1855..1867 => 6.6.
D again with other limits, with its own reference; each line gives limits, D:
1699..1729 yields 1718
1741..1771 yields 1760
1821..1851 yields 1822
